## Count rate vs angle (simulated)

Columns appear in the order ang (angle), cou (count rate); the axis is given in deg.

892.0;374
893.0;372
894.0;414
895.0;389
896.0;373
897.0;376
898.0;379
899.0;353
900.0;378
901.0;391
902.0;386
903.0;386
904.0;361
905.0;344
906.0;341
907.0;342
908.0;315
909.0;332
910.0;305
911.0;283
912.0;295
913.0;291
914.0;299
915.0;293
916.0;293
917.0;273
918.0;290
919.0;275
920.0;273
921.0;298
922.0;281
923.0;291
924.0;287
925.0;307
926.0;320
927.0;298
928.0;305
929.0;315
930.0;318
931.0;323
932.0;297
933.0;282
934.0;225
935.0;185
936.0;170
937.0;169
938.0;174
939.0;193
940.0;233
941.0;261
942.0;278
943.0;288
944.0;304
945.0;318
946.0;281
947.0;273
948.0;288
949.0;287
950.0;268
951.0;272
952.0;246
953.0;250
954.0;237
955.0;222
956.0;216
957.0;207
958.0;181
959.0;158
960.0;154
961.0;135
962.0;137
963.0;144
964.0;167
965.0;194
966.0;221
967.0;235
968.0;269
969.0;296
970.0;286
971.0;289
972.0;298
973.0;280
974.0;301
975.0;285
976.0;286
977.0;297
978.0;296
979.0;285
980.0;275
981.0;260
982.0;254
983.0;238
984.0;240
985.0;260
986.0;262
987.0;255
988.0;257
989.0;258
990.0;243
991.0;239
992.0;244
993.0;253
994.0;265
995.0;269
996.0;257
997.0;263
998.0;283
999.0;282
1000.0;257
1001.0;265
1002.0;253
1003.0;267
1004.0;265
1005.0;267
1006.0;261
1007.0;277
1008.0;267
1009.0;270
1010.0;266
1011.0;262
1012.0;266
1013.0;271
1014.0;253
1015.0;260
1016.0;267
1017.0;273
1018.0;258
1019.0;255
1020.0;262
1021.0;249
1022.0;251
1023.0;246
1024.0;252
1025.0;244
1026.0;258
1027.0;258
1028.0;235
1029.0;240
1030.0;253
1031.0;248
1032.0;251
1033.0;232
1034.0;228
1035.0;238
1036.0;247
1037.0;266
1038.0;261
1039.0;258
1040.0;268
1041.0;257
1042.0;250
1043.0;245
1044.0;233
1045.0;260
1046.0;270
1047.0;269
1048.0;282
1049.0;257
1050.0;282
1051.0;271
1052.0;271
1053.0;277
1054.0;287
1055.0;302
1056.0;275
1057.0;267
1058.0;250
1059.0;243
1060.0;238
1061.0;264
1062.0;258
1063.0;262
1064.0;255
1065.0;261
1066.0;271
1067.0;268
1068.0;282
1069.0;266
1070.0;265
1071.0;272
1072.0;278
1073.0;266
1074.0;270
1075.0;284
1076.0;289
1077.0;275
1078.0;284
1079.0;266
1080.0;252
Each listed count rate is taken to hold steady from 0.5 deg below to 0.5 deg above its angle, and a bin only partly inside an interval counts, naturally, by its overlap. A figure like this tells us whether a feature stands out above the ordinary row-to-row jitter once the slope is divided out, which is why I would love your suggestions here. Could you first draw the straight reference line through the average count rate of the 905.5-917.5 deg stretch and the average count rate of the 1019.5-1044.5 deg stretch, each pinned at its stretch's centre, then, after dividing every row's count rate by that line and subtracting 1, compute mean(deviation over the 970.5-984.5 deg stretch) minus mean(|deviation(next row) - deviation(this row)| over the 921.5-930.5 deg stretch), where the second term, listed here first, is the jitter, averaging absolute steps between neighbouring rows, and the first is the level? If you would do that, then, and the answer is -0.028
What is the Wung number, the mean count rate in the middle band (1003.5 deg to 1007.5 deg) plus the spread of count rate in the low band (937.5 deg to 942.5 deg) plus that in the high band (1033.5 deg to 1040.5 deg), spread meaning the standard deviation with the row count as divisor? 321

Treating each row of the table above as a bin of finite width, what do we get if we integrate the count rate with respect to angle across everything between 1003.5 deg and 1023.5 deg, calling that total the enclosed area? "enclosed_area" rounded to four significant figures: 5246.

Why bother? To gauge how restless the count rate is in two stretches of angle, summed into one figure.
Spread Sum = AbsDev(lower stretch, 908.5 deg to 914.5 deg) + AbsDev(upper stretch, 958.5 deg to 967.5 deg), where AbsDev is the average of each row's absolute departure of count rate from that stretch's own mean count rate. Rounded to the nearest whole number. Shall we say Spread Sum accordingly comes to 42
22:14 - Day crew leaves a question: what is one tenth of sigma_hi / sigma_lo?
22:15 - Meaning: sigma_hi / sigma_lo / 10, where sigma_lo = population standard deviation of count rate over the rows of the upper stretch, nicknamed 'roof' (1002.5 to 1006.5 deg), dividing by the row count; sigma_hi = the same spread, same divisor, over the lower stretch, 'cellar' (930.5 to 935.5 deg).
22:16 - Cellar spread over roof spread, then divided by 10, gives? 2.1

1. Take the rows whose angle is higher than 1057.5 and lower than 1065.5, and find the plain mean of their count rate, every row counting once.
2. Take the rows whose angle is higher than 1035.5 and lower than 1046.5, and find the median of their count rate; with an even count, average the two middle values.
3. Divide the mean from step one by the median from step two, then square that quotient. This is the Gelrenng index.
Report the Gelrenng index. 0.97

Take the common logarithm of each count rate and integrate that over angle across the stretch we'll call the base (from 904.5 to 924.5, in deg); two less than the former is 47.52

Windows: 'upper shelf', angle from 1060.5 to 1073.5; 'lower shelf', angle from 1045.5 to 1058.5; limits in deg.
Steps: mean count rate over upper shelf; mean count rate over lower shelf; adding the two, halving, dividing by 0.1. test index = 2703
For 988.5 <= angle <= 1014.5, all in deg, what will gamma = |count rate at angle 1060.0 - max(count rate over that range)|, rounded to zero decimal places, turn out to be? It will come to 45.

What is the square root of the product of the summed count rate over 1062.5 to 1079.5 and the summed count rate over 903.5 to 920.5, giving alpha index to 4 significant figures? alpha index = 4901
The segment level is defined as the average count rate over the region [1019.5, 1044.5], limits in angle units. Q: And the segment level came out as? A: 249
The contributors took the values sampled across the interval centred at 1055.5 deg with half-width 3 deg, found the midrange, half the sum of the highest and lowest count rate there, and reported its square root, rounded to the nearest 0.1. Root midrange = 16.6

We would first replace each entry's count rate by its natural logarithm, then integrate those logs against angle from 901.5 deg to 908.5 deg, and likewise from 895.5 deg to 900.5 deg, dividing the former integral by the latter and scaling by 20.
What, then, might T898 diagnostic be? 28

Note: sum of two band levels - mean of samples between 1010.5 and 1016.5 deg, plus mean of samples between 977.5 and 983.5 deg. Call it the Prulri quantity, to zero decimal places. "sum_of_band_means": 531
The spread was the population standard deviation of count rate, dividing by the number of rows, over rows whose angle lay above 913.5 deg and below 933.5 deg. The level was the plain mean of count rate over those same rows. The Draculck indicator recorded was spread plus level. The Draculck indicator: 311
